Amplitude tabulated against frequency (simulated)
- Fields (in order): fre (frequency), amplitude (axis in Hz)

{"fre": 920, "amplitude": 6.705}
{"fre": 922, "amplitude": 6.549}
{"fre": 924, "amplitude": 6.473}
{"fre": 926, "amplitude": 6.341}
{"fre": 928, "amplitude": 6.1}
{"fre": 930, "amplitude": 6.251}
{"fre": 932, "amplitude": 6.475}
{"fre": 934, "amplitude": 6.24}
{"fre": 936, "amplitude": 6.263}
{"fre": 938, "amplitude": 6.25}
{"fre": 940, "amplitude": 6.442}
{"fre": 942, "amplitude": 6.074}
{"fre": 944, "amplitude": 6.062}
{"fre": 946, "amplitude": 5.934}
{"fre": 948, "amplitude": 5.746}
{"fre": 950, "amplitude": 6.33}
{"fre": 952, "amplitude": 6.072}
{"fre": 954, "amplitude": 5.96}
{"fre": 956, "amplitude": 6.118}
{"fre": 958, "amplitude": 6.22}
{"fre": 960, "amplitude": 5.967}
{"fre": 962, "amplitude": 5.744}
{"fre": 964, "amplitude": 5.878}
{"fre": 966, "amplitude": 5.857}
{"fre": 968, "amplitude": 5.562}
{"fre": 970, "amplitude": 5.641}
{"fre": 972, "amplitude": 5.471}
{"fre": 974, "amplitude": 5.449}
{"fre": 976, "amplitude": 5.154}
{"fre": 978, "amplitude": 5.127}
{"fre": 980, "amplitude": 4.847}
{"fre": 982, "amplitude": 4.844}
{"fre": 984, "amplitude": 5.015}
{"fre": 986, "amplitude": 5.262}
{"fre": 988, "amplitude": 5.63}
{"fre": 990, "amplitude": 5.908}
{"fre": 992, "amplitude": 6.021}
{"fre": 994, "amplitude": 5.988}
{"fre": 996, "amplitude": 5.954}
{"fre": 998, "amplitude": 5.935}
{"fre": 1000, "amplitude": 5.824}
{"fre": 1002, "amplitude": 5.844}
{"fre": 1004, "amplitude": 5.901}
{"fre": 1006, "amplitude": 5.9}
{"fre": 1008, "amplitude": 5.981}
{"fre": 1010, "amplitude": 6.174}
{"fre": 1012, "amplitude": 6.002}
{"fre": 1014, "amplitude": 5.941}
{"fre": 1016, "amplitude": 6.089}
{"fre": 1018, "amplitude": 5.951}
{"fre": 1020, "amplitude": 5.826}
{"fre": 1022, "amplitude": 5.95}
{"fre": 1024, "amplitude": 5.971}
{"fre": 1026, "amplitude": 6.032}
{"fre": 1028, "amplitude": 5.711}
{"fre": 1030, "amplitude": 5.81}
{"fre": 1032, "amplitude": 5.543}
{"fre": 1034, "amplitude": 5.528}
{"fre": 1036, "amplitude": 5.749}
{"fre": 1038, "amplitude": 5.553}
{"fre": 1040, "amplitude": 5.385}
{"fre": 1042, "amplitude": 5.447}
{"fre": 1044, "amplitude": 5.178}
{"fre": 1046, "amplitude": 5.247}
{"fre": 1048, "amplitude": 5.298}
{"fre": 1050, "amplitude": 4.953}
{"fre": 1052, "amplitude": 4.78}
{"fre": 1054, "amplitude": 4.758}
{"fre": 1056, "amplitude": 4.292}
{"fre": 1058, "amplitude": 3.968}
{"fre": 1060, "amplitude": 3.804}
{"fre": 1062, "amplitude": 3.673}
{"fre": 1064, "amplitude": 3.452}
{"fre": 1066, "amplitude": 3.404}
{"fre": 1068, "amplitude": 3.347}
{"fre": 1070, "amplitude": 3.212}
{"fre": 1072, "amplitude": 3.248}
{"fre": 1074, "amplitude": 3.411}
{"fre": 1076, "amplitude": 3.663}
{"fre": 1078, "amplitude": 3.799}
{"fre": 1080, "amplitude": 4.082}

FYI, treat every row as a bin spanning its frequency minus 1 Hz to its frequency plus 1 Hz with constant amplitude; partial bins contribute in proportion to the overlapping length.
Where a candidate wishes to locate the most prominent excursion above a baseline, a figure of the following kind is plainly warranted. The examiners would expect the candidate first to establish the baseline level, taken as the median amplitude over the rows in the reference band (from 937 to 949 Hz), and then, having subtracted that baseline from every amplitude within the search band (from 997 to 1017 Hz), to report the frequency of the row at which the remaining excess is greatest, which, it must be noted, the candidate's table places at 1010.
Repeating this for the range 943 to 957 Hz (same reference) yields 950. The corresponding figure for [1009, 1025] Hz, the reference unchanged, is 1010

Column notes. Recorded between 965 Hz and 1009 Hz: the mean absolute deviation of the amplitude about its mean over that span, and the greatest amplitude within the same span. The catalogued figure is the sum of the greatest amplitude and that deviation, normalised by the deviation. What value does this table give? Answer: 19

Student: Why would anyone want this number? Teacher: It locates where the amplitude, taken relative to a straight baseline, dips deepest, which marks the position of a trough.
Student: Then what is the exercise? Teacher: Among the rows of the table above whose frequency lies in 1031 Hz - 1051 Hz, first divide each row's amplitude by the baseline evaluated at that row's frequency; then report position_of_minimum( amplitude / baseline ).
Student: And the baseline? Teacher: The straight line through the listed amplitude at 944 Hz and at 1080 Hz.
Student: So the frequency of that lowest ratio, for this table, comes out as 1050 Hz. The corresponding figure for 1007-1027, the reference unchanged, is 1008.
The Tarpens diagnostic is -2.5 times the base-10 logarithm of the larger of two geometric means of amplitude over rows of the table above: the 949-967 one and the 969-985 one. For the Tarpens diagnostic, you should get -1.948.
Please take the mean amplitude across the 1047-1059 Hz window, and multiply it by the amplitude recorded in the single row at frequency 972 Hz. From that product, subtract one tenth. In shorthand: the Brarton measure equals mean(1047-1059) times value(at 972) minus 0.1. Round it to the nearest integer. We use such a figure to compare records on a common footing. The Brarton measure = 25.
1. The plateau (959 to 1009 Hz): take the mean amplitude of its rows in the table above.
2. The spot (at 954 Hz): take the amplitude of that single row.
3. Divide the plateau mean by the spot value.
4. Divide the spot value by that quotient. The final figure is 6.3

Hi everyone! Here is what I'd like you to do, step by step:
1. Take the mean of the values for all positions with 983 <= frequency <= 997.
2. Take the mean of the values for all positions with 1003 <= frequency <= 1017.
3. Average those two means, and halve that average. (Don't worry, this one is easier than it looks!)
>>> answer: 2.92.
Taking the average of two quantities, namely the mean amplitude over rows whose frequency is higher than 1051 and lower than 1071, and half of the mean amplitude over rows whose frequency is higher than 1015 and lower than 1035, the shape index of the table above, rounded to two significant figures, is 3.4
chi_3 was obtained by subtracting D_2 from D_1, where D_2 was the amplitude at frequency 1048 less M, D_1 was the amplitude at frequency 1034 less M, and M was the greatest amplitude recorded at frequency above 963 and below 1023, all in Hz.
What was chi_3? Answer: 0.23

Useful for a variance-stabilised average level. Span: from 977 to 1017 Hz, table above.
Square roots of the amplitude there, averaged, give 2.39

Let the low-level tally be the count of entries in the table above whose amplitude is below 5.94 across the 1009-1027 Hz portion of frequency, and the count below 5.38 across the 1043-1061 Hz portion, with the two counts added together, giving 10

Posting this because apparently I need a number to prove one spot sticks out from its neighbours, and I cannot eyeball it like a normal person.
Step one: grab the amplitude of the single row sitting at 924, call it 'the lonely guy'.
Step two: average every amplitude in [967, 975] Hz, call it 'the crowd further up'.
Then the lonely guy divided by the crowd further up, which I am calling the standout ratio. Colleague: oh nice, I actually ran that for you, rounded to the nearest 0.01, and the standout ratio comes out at 1.17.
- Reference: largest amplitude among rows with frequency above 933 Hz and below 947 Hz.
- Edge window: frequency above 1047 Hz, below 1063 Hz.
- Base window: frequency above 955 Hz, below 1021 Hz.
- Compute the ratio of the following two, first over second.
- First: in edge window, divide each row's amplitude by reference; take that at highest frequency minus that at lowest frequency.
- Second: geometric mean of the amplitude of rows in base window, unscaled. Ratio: -0.044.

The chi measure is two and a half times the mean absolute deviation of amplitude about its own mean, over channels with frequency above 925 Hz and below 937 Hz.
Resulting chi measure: 0.2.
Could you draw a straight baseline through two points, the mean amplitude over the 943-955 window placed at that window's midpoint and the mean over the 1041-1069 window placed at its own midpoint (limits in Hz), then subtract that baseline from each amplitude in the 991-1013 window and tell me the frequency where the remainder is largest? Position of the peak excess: 1010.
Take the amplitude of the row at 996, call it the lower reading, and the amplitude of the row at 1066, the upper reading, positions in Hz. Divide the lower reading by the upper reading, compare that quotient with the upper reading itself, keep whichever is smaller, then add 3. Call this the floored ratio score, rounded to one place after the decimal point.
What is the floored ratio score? 4.7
